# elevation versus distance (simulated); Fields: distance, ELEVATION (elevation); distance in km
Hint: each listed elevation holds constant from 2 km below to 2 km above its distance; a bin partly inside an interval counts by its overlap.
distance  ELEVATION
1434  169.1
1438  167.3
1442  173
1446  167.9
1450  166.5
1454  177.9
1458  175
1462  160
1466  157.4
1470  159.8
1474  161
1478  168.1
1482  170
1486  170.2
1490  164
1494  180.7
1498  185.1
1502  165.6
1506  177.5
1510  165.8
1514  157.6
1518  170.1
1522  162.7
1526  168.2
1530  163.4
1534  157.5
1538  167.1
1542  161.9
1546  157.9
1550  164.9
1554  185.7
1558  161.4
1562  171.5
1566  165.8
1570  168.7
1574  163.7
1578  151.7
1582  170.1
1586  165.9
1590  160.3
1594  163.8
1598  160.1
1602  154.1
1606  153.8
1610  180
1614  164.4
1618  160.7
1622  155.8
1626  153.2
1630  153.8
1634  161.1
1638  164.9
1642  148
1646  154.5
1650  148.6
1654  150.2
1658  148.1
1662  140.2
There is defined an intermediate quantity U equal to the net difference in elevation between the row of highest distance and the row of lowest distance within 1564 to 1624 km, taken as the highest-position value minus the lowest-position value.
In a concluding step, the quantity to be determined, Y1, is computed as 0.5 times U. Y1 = -5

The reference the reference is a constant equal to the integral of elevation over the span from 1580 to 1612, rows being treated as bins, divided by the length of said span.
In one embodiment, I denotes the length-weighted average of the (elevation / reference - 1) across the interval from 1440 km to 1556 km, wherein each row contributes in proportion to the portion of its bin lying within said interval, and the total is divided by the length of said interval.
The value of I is 0.025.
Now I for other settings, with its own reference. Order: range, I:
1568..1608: -0.014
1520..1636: -0.003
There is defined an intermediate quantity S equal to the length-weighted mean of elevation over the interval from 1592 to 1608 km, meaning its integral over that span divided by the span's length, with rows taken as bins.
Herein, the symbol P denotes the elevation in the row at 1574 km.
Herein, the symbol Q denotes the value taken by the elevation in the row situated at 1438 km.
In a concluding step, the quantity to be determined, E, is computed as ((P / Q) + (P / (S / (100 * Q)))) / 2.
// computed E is 8670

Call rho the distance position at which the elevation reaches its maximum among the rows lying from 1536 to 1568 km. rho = 1554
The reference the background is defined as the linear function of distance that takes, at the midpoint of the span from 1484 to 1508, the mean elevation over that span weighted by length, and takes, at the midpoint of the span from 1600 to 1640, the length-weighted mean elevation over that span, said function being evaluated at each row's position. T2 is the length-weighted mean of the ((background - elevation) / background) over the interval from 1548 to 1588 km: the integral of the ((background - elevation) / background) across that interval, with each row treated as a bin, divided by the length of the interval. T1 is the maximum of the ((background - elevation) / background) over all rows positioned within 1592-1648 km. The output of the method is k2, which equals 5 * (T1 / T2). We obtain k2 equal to -51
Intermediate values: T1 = 0.062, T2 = -0.006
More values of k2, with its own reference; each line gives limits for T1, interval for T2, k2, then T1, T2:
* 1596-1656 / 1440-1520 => 8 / 0.062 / 0.039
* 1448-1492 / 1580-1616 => -90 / 0.112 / -0.006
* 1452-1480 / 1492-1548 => 24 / 0.112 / 0.024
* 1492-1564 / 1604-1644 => 356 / 0.083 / 0.001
